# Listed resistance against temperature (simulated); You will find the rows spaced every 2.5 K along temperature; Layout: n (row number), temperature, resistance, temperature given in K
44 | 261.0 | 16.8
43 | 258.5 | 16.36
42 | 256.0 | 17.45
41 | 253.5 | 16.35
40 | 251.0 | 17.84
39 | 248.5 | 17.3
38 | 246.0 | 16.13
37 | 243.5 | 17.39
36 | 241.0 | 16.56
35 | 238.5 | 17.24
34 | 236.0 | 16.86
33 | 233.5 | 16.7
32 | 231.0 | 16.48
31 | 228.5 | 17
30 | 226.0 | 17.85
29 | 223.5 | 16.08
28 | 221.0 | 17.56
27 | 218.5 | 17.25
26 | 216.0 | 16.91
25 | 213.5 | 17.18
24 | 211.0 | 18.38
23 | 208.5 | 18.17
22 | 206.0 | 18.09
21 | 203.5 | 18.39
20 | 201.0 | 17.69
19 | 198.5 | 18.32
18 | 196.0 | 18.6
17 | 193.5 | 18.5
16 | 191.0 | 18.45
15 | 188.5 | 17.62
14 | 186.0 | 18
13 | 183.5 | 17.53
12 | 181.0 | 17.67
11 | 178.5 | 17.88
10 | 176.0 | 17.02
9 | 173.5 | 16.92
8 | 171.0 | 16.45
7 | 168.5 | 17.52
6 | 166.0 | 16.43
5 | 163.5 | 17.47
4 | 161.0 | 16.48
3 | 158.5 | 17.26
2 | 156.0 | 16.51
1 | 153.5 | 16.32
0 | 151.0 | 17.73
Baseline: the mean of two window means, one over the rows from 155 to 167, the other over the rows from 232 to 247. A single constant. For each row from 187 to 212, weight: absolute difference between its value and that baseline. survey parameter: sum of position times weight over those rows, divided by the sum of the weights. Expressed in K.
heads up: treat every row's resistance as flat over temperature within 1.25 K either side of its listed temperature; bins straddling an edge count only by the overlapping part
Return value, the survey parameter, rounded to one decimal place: 199.9 K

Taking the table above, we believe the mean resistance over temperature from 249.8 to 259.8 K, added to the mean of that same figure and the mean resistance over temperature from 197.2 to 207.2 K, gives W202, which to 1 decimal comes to 34.6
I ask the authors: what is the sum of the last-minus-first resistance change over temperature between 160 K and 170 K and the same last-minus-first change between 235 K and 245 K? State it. 1.6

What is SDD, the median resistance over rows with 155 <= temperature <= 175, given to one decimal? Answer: 16.7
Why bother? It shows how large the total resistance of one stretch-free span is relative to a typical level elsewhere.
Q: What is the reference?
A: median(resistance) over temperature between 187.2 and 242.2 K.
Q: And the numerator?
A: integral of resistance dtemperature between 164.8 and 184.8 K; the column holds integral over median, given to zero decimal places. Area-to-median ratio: 20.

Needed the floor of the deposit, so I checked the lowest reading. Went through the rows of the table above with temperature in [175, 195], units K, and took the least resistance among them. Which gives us 17.02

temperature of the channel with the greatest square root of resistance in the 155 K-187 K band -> 186.0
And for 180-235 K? 196.0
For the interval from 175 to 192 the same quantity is 191.0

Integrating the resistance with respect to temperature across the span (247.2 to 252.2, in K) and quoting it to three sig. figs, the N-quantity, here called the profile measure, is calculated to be 87.8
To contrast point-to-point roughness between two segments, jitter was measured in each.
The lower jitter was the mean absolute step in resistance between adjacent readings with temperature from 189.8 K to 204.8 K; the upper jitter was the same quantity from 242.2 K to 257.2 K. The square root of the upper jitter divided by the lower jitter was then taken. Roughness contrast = 1.8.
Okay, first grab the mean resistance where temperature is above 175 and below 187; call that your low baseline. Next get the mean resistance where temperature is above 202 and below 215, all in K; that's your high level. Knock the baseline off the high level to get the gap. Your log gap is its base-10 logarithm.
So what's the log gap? -0.4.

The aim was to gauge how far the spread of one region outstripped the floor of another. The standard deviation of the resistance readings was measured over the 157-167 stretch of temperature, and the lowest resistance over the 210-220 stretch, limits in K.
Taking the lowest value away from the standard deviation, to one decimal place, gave -16.4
